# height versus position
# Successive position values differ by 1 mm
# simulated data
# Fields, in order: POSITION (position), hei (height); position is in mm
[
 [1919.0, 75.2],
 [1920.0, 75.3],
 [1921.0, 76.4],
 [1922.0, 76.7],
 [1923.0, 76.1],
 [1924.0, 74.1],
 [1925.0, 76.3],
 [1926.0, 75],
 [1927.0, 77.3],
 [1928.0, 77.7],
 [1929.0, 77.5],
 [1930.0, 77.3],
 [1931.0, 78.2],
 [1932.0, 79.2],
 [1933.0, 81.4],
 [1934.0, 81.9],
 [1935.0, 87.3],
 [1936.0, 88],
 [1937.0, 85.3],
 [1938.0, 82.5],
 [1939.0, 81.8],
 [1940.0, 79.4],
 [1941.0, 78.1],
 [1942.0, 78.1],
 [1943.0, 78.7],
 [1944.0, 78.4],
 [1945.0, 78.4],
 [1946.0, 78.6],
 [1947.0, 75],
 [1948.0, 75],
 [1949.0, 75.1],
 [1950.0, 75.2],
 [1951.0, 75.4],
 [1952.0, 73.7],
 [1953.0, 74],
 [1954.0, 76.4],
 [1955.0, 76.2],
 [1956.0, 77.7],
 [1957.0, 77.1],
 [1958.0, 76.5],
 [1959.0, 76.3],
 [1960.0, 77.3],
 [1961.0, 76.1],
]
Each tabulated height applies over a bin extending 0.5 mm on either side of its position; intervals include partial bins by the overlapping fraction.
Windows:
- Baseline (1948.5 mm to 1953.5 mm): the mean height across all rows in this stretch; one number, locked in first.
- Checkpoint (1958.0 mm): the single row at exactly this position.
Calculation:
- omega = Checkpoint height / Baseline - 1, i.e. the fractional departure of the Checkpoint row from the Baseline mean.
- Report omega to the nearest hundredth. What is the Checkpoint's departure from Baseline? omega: 0.02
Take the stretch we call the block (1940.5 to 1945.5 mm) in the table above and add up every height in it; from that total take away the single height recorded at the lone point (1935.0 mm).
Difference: 304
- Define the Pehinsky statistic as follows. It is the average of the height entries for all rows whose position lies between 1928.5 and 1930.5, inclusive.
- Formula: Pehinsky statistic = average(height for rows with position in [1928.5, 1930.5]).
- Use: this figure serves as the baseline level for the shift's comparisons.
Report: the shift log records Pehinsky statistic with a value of 77.4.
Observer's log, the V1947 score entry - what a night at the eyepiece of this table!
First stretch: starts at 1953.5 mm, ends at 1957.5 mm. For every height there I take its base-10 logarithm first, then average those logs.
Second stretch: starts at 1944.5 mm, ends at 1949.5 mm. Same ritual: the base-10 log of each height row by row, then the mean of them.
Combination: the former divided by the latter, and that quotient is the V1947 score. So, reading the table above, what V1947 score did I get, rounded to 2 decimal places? 1.00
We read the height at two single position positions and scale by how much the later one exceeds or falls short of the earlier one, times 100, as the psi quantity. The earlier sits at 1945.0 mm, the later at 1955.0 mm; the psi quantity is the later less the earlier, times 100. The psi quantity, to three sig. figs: -220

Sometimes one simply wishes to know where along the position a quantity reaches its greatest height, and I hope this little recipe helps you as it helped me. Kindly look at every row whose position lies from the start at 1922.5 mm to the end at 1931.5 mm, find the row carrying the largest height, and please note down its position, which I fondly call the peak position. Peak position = 1931.0 mm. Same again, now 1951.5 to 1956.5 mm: 1956.0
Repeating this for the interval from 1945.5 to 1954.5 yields 1946.0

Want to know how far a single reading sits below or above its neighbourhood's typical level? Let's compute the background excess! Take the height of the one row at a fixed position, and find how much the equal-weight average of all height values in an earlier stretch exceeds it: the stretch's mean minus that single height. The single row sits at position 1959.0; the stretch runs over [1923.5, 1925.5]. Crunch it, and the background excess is -1.1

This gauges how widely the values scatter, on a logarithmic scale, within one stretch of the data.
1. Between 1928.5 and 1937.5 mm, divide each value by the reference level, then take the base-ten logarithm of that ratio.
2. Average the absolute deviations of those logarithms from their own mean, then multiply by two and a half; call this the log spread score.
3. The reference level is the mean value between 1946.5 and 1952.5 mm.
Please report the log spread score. 0.045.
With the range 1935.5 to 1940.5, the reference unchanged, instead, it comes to 0.034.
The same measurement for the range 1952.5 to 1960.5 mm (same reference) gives 0.010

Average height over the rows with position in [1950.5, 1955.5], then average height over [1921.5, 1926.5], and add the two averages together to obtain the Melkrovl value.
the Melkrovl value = 151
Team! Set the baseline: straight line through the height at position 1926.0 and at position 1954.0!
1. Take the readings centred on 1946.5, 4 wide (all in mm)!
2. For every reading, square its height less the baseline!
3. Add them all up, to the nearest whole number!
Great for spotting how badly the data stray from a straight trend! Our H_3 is 15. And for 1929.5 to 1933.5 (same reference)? 65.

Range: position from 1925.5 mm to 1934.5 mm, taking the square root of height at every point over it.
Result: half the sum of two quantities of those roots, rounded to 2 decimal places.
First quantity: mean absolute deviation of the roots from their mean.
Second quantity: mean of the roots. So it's 4.47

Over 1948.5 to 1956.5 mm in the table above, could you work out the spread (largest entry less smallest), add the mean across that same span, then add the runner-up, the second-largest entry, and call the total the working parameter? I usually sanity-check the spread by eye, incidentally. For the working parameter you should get 156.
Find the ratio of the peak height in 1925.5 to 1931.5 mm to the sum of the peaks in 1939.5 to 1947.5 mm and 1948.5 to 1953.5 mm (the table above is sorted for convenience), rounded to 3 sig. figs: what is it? 0.505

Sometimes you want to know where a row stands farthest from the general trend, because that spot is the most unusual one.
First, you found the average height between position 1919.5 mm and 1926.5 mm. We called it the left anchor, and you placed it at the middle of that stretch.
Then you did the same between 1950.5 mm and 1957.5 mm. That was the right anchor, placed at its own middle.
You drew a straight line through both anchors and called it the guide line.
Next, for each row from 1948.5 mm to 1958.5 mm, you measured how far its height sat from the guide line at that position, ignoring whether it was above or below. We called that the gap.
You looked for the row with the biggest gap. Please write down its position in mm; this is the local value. 1952.0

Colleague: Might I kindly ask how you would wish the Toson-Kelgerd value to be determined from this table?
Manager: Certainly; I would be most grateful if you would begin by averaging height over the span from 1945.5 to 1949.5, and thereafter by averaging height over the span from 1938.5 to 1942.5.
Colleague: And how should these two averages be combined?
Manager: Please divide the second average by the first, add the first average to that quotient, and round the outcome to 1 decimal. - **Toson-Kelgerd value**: 77.0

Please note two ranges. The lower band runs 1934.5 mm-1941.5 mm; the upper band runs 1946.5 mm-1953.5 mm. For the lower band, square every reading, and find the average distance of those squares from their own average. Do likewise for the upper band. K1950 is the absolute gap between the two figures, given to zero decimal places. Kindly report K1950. 446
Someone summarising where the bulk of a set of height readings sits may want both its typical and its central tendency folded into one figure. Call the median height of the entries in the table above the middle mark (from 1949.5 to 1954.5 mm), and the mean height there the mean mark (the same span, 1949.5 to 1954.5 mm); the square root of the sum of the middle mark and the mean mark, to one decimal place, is 12.3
